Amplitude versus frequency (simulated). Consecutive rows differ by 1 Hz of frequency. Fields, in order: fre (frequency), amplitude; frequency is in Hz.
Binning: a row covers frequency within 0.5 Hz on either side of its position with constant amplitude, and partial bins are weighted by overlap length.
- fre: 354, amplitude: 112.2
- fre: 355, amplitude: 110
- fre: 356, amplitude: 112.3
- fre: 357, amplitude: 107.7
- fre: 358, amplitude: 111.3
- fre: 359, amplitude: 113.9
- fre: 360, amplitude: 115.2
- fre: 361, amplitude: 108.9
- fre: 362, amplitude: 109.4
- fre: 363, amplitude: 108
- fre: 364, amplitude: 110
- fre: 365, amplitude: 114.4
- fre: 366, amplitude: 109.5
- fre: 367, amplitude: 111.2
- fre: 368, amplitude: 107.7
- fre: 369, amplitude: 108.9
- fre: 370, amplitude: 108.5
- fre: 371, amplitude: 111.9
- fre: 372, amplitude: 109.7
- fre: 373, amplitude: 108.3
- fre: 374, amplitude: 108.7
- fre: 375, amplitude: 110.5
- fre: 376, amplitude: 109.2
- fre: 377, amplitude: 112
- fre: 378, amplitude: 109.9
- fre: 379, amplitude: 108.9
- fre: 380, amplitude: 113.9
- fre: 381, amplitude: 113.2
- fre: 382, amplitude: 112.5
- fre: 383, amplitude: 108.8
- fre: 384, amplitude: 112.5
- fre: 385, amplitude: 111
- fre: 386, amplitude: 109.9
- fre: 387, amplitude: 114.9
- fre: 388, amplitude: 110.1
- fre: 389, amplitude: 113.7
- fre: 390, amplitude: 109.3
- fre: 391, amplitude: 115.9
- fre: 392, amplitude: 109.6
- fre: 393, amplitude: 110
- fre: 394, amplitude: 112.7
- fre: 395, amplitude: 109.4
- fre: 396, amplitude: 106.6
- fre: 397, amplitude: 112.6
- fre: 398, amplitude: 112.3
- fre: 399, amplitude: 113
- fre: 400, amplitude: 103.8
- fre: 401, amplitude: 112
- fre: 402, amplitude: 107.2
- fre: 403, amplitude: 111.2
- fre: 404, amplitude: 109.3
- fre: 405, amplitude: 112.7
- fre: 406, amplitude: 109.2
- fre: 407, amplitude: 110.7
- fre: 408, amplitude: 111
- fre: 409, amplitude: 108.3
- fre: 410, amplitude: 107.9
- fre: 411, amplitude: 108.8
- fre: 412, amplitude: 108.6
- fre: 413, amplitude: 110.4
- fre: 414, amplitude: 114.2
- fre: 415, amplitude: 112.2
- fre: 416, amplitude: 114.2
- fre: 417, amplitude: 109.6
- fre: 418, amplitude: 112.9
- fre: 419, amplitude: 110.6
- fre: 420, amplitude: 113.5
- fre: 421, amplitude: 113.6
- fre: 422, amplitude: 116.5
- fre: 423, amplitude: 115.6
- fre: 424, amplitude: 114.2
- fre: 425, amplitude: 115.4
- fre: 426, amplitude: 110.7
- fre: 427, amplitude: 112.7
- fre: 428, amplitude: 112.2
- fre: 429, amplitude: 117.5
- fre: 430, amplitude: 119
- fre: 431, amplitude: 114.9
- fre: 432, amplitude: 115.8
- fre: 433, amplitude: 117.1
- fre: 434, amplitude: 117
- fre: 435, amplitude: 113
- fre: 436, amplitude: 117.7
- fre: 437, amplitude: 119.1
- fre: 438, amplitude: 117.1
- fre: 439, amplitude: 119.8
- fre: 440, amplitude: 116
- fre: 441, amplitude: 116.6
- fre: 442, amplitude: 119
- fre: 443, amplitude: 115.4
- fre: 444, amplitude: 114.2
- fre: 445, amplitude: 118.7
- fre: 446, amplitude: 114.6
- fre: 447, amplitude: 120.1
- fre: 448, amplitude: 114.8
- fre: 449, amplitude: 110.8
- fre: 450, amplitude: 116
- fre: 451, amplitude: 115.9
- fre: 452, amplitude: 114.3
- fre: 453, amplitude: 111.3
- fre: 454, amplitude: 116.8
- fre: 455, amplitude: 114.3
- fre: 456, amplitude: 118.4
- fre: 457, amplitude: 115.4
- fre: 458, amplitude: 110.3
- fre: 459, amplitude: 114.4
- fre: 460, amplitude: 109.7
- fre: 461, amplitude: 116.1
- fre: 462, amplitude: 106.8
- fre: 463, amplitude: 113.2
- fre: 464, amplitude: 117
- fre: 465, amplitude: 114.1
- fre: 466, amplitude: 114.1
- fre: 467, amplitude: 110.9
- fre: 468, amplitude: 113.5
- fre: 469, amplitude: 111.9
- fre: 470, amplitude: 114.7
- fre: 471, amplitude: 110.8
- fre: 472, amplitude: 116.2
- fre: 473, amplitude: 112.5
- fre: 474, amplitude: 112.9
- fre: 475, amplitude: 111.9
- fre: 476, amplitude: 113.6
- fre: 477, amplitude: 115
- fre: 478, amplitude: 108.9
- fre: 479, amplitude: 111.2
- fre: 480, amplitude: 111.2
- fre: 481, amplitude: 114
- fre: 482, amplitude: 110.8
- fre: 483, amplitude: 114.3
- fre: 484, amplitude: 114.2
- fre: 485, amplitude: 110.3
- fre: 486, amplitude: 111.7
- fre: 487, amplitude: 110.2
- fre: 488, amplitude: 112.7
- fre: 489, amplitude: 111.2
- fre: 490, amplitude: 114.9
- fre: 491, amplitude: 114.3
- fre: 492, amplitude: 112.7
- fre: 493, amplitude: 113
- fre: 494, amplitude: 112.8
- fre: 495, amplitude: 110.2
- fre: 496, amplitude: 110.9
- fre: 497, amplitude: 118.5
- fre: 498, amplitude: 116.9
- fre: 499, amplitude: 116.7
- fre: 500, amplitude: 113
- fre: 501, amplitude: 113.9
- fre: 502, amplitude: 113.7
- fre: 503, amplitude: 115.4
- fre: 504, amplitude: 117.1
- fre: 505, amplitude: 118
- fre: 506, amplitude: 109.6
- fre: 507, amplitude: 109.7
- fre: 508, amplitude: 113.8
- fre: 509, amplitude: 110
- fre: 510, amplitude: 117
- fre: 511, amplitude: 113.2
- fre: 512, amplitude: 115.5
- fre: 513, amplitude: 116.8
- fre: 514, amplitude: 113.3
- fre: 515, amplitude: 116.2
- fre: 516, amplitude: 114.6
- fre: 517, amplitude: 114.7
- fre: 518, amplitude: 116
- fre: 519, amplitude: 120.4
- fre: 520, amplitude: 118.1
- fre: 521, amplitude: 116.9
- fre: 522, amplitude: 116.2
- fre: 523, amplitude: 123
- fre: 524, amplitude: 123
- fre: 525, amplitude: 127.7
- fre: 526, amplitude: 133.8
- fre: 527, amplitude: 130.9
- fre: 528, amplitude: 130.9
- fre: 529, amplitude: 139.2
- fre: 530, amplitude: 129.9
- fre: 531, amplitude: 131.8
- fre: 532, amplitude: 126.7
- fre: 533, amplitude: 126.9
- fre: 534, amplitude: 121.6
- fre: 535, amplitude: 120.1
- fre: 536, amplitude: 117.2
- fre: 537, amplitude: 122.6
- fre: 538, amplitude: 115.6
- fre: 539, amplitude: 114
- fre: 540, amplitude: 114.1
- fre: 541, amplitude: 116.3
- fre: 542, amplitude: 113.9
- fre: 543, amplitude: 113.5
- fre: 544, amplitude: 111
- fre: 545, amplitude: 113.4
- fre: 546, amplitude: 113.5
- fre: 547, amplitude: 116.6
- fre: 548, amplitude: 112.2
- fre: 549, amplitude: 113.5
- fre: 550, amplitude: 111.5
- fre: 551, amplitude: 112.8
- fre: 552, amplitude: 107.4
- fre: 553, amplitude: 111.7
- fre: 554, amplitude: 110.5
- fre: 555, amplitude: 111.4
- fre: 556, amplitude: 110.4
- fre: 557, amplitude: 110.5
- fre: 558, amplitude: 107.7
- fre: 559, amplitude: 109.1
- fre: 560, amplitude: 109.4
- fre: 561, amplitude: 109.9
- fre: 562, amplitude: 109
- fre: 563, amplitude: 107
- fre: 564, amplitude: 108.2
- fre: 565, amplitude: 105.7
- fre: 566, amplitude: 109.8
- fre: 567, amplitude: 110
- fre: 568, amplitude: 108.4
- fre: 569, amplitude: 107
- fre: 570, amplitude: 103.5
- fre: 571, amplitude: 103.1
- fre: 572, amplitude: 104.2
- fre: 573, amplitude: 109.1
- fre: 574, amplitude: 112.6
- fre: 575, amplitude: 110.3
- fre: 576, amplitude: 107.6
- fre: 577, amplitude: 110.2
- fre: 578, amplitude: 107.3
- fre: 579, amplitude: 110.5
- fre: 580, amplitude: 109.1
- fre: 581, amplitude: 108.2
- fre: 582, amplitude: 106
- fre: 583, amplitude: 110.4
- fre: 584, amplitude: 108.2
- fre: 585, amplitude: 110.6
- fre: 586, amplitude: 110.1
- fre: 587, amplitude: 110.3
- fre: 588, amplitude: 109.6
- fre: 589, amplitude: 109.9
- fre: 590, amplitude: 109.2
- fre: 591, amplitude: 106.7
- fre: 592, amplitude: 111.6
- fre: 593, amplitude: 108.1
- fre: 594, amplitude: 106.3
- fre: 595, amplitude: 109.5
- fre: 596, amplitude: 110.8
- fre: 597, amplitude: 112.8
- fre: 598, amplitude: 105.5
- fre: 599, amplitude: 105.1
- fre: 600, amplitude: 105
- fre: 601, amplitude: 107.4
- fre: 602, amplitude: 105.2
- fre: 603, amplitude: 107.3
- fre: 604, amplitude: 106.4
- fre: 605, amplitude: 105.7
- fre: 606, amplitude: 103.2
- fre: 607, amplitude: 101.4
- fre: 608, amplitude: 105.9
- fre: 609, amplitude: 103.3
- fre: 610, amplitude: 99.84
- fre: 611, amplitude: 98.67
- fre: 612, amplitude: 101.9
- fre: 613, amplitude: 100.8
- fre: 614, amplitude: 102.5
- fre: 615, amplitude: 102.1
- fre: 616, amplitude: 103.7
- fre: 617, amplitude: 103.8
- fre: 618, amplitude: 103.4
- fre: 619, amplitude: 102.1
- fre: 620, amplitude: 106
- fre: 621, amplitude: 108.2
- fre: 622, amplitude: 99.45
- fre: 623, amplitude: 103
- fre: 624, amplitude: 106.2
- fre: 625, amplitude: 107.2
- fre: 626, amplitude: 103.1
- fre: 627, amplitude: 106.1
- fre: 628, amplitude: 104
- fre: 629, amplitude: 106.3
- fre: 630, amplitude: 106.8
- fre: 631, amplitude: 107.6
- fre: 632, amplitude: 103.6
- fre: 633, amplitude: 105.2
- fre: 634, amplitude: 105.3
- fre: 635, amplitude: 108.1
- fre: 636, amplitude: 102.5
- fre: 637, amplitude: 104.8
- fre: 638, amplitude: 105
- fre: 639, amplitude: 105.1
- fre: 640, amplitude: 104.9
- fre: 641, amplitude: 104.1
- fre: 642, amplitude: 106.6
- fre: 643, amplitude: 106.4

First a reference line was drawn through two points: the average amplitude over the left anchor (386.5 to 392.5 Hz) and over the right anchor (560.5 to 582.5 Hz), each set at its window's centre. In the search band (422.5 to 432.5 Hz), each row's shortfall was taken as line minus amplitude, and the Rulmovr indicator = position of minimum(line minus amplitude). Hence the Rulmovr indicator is 430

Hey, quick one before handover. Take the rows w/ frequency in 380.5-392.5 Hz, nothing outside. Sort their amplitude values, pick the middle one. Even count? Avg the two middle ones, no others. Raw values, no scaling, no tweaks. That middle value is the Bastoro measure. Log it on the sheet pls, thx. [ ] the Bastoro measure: 112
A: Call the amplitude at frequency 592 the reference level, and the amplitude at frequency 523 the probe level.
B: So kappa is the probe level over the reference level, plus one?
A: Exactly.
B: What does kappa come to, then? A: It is 2.10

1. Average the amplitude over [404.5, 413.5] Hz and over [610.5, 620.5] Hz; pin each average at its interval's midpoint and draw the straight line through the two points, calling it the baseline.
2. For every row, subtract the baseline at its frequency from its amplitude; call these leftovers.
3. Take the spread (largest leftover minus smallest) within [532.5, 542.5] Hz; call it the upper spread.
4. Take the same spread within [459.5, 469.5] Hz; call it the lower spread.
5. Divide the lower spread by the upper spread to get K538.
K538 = 0.81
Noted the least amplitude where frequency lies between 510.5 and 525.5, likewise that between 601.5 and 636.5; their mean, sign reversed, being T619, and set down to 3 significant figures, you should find -106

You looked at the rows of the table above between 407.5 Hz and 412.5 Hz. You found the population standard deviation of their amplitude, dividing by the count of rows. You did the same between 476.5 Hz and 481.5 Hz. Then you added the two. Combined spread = 3.27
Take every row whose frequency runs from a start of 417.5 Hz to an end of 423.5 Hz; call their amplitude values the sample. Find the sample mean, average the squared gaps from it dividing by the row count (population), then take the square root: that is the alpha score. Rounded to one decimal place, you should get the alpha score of 1.9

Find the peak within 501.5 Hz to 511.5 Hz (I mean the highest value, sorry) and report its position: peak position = 505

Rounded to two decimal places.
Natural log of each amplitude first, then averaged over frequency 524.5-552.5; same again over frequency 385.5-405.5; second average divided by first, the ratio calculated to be 0.98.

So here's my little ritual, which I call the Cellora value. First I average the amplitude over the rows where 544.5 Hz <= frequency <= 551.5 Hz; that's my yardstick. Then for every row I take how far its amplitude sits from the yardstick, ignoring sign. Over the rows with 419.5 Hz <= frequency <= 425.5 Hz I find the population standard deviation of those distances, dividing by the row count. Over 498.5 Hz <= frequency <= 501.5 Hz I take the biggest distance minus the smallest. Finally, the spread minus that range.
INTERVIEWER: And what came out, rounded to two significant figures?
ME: -1.9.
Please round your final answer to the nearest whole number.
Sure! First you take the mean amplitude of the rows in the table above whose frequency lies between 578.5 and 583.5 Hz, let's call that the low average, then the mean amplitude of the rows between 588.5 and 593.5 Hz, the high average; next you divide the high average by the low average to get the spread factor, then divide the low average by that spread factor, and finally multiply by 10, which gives 1086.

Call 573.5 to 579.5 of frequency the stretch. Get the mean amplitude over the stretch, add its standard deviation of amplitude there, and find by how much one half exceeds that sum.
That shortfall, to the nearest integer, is -111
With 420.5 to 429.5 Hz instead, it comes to -116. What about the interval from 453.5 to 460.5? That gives -117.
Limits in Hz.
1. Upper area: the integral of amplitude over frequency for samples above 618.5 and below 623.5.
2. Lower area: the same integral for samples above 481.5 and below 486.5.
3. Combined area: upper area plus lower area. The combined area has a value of 1080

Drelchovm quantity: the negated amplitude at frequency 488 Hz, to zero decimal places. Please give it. -113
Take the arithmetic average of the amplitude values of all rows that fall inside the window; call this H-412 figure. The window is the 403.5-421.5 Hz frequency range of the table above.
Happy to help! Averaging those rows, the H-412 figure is 111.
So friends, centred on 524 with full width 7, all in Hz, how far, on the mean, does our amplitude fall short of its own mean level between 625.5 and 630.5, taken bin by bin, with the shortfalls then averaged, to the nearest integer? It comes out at -19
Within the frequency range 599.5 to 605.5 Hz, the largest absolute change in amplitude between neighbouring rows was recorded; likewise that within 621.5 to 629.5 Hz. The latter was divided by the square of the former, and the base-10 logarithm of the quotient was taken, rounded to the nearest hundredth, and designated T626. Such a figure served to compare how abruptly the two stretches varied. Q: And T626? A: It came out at -0.15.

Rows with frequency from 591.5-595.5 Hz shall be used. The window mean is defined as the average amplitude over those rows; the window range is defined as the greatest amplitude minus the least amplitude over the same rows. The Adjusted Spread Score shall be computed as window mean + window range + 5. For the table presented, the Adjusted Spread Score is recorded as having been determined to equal 119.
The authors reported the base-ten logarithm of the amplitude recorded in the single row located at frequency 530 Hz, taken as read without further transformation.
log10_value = 2.11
